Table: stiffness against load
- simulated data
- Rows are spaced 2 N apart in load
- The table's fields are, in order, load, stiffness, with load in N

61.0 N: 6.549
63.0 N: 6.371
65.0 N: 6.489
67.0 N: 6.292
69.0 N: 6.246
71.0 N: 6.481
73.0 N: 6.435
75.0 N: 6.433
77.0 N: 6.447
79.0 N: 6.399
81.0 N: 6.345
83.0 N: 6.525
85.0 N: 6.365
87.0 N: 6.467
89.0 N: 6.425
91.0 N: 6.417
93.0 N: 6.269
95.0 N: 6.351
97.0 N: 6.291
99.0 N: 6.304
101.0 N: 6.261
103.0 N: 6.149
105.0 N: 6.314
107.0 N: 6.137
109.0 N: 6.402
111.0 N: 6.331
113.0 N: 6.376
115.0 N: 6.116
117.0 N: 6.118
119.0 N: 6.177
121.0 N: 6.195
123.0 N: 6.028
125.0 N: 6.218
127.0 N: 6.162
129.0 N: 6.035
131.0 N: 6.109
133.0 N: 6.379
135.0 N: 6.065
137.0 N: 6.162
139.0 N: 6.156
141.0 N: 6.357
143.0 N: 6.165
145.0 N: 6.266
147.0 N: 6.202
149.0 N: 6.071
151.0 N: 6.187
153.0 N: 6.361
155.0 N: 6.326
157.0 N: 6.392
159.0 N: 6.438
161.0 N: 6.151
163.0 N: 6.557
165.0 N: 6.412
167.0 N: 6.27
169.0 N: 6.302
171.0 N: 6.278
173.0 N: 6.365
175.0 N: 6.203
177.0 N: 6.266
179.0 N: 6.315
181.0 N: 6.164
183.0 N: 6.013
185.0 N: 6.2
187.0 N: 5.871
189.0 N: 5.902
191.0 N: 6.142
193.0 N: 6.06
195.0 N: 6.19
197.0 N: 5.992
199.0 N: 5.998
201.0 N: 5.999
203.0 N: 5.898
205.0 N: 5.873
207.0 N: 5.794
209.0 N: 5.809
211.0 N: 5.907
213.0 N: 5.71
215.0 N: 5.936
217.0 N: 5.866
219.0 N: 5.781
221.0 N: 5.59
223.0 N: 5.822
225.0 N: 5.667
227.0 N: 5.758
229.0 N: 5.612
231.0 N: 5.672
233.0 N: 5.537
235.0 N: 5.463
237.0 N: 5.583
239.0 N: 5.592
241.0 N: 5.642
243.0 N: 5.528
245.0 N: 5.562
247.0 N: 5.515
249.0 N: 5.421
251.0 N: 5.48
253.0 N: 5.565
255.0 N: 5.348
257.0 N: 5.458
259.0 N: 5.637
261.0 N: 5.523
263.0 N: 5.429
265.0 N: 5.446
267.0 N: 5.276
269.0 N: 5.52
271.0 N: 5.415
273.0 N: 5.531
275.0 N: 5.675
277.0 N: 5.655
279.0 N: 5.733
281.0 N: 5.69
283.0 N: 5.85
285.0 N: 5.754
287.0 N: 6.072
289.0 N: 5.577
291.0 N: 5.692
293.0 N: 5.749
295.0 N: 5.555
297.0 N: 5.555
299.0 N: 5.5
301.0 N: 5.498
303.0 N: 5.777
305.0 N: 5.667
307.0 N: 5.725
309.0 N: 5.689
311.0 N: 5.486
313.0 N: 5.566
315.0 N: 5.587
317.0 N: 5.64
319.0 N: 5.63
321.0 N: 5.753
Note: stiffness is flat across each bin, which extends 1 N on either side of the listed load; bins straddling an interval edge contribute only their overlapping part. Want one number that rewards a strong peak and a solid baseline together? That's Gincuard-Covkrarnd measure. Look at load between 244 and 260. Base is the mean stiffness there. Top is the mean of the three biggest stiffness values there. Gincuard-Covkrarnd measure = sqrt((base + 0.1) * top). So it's 5.6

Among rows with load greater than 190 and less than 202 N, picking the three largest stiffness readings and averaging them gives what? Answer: 6.1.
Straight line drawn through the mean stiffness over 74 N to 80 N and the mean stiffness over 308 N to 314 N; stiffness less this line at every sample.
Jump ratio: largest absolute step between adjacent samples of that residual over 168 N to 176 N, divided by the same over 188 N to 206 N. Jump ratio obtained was 0.6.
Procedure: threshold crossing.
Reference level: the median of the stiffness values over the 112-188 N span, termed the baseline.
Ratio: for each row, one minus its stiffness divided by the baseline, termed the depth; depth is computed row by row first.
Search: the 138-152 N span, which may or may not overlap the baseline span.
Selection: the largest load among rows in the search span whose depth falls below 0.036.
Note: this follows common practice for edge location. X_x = 151.0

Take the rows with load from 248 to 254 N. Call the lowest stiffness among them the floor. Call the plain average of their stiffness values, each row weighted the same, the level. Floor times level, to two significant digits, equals 30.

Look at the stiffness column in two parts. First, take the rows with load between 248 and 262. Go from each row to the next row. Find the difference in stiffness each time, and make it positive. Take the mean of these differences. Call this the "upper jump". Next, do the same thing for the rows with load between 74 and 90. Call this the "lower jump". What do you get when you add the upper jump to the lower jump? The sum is 0.21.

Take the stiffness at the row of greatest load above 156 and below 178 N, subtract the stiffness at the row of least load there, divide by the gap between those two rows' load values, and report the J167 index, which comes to -0.006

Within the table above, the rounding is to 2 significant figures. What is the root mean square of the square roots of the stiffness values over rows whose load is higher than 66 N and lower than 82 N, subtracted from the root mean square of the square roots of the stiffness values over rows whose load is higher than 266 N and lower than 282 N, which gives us -0.17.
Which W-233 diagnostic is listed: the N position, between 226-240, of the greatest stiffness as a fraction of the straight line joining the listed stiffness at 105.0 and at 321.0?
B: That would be 227.0 N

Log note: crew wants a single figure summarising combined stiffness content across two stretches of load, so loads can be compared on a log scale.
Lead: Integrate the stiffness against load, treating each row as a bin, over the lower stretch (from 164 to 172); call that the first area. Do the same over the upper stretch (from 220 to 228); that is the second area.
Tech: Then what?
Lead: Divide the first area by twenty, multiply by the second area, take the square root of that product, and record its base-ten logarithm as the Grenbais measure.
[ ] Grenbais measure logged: 1.03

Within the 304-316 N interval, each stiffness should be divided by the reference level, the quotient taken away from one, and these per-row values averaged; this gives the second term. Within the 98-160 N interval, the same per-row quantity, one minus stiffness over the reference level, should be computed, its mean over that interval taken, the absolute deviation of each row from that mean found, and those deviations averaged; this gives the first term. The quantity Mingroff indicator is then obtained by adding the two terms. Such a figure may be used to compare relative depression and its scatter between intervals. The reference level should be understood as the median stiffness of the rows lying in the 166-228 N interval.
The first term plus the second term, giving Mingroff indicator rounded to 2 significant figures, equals 0.079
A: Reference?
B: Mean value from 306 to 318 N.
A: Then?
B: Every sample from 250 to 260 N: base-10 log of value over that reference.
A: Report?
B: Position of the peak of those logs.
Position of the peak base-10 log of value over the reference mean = 259.0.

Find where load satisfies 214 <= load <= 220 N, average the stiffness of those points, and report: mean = 5.9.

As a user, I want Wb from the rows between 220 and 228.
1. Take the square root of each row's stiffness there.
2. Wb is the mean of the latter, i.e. 2.39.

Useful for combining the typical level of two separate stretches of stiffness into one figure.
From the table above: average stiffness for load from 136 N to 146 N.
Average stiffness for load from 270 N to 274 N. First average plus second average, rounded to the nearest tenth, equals 11.7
